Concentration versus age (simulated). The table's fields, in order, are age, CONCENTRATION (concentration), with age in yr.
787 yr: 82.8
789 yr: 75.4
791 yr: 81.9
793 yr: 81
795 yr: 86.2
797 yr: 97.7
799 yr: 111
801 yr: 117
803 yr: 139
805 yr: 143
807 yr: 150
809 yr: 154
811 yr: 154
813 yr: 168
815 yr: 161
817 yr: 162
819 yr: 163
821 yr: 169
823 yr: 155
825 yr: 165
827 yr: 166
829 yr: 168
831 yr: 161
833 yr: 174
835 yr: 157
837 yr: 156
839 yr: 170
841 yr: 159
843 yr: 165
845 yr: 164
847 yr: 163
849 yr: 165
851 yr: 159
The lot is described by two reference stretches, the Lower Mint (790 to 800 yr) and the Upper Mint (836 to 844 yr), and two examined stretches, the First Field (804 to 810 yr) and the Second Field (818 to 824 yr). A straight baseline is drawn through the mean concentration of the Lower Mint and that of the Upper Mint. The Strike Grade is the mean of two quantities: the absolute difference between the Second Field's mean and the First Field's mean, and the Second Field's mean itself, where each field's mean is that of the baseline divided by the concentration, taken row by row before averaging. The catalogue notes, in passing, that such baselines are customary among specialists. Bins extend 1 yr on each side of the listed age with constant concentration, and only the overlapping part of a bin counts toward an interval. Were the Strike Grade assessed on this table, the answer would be 0.45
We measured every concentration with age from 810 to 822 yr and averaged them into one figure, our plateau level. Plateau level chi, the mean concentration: 163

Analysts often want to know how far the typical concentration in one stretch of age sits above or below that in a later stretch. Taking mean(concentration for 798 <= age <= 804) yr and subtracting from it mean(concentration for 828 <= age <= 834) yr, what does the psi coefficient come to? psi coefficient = -45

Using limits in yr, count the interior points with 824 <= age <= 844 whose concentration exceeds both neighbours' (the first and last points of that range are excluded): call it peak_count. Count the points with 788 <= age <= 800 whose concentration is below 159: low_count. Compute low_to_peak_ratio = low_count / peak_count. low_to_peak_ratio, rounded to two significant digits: 2.0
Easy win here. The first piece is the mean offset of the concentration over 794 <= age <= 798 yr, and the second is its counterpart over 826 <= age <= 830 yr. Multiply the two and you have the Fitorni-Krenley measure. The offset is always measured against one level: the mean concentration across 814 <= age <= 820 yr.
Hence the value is -350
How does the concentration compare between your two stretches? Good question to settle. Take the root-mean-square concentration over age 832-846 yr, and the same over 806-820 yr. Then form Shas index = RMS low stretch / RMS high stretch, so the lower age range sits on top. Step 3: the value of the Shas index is 0.97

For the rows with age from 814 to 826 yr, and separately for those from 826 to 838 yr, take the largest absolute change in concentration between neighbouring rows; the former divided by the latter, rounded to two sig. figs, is 0.82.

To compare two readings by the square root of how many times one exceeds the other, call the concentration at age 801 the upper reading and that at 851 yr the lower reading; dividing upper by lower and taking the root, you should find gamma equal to 0.86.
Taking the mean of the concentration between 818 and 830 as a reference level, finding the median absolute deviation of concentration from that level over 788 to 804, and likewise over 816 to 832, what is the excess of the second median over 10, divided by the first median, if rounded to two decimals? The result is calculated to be -0.10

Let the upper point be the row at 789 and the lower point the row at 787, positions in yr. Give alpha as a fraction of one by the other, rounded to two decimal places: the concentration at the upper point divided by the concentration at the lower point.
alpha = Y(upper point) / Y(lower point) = 0.91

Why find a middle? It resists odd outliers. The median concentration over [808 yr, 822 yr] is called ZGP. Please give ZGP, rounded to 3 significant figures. 162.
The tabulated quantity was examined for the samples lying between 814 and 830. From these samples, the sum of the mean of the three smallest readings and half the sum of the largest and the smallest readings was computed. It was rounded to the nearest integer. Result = 321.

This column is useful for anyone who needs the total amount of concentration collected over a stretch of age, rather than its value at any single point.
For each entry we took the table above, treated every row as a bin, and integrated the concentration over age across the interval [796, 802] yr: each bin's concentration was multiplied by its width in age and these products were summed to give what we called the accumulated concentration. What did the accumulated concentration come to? 651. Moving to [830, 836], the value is 984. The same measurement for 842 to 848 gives 984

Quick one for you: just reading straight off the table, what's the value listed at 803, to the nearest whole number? 139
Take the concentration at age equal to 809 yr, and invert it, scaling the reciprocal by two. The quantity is 0.013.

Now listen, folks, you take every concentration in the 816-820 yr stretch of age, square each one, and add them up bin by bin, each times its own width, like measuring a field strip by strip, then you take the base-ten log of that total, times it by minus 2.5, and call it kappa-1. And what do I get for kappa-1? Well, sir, -12.56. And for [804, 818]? -13.83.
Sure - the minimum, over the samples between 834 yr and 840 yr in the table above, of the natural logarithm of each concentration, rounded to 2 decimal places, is 5.05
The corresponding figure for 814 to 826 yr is 5.04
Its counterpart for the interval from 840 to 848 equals 5.07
